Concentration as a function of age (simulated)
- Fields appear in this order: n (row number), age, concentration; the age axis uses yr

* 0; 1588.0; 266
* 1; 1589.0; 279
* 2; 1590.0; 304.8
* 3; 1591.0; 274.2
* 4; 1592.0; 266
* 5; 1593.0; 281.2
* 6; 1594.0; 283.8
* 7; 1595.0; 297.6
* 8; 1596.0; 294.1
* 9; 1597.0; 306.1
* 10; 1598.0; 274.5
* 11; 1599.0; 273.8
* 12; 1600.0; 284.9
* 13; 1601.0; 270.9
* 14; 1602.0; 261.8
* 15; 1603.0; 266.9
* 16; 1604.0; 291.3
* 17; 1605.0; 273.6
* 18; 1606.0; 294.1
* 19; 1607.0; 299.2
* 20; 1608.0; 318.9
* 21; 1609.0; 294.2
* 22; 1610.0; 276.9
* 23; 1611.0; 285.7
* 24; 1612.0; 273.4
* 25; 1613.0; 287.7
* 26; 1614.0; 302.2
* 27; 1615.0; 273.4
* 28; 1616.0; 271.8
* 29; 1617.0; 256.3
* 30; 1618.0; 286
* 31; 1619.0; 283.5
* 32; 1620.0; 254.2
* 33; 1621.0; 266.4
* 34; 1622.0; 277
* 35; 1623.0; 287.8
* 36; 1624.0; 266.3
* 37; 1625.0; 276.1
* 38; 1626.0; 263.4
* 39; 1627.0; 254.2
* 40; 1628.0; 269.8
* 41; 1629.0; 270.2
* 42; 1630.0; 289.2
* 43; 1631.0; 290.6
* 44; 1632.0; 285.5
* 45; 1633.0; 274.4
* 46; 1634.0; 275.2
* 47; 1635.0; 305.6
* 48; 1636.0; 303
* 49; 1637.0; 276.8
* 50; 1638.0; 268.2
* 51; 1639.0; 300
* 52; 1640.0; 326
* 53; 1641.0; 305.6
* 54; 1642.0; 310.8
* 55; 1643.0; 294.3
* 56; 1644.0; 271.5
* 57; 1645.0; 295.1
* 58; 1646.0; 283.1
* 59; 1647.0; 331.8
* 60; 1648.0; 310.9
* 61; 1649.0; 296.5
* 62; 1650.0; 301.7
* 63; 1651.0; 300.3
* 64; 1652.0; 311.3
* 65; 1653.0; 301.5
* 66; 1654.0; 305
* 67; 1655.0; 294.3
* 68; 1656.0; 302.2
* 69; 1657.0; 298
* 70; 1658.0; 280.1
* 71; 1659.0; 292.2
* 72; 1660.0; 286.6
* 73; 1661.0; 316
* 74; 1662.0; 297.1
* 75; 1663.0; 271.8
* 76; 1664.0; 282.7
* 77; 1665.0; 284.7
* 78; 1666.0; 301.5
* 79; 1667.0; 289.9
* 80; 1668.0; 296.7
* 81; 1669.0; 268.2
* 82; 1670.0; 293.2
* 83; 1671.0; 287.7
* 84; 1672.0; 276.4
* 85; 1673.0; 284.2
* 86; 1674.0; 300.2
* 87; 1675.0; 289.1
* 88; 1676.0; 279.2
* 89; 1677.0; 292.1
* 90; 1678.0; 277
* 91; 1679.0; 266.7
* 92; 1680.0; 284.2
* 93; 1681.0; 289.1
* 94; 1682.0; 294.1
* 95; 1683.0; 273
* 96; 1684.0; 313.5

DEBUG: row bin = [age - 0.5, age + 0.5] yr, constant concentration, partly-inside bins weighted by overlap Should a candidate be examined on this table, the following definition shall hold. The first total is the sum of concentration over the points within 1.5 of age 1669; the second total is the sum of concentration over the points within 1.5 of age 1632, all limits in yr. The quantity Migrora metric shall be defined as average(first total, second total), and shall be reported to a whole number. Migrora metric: 854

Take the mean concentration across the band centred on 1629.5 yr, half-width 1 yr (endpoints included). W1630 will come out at 280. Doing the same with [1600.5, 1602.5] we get 266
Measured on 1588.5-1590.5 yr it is 292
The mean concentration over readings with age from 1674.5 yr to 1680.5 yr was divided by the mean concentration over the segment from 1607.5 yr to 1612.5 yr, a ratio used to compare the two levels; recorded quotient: 0.97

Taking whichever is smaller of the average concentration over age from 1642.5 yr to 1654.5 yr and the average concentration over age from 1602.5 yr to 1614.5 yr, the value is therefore 289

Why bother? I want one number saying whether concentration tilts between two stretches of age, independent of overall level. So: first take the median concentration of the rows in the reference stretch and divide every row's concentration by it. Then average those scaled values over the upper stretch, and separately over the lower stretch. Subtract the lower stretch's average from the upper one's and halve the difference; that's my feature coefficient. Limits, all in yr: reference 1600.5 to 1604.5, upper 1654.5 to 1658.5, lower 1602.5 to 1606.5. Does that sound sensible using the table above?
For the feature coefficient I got 0.023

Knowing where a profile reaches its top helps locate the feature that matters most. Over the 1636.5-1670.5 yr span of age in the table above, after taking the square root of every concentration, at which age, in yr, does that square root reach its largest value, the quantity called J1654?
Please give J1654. 1647.0 yr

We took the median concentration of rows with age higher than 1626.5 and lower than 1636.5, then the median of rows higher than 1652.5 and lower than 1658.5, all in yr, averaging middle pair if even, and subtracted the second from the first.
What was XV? -19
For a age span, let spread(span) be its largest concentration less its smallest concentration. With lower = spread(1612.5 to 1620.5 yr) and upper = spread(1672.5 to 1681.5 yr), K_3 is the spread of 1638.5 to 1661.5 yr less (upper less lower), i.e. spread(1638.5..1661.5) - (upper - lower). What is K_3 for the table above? 75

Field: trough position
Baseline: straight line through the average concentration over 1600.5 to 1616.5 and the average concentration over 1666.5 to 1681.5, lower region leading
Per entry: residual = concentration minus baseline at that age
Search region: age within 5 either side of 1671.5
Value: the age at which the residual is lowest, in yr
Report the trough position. 1669.0 yr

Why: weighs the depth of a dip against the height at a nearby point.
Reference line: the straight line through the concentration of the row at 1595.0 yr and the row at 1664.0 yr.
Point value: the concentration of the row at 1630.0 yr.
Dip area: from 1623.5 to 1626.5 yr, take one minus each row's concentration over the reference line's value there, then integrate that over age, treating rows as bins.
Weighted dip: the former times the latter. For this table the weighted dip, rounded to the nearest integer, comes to 67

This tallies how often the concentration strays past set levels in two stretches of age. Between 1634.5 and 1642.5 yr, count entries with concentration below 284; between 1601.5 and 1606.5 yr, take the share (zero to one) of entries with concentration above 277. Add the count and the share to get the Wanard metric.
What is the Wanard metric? 2.4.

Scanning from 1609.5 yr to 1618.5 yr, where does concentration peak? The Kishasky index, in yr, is 1614.0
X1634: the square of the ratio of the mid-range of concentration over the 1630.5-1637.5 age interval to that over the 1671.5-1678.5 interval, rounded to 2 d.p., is 1.01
